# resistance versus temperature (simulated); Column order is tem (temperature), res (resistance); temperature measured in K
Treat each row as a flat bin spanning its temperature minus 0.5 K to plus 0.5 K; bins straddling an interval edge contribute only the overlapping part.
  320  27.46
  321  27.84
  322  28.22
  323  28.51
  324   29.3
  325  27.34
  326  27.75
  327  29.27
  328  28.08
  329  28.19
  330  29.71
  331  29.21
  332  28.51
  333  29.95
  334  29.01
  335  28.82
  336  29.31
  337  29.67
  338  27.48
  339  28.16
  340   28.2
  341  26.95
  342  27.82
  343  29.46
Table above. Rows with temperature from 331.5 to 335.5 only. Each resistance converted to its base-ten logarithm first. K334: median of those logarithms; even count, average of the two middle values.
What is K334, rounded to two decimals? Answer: 1.46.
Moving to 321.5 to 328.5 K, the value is 1.45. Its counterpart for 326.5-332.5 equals 1.46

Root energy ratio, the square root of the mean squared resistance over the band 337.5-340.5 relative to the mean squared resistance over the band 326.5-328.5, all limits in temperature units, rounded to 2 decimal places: 0.97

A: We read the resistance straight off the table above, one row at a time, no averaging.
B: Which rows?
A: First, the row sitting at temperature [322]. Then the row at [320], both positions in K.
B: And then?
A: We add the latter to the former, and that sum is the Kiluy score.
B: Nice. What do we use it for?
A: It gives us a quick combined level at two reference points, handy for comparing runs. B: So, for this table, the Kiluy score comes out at 55.7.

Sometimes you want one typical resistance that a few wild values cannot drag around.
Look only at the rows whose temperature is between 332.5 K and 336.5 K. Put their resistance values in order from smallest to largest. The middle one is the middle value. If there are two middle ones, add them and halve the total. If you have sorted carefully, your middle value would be 29.2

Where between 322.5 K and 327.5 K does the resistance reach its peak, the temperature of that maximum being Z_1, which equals 324 K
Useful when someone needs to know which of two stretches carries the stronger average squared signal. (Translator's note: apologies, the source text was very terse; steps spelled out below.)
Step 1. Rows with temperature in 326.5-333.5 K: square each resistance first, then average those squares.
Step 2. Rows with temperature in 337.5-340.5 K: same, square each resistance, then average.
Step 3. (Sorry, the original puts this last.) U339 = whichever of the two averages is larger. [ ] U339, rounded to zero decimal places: 841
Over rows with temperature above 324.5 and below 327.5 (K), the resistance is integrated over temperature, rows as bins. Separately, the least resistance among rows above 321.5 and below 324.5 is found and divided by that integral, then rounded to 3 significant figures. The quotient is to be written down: 0.335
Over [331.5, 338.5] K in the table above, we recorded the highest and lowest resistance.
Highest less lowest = 2.5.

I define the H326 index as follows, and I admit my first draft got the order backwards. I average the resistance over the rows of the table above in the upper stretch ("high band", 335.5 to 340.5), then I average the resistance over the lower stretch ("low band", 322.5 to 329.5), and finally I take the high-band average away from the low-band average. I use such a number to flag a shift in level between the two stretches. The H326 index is -0.2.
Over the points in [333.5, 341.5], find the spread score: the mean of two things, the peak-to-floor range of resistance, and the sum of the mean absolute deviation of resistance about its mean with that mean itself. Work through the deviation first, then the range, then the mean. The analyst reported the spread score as 15.96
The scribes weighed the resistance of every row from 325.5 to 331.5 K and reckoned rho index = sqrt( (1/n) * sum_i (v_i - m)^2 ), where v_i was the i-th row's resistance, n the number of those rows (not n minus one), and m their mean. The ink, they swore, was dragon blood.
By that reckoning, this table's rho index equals 0.72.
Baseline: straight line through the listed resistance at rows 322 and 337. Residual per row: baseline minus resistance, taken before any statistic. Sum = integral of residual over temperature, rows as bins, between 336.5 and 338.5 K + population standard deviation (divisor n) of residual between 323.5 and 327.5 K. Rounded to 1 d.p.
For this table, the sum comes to 3.2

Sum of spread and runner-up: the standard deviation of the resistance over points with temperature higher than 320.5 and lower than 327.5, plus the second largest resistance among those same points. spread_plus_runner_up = 30.0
